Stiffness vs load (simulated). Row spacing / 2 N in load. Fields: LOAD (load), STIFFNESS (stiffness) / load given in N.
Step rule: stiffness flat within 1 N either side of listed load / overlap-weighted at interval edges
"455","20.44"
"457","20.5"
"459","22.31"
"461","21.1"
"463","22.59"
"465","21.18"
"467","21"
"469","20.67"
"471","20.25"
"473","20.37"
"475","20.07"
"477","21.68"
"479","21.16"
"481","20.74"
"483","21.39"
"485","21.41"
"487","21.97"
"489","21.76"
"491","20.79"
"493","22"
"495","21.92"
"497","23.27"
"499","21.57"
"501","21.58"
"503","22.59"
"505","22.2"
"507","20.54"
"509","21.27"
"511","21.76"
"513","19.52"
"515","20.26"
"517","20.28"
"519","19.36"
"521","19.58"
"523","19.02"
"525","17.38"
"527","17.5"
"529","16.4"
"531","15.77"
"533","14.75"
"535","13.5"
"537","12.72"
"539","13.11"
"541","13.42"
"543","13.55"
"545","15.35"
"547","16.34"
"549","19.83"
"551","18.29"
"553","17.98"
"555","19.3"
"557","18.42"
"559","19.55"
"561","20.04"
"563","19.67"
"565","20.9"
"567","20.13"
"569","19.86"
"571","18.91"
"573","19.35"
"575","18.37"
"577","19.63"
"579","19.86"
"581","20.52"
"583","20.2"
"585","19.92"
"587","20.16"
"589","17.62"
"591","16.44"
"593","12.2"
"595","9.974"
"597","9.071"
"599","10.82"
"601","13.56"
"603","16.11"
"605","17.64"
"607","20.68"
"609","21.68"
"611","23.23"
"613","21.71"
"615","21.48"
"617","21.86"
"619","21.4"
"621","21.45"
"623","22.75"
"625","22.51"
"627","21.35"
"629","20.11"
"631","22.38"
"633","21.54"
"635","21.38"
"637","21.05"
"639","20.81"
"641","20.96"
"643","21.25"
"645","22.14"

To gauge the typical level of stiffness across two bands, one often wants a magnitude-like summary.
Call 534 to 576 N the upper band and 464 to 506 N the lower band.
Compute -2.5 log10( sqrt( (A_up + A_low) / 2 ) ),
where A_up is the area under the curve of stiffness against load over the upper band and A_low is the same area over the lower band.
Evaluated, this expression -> -3.64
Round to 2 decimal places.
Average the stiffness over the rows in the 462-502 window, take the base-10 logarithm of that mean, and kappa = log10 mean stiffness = 1.33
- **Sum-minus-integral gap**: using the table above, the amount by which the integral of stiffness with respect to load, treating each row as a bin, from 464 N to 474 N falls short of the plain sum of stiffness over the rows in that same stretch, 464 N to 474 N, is -103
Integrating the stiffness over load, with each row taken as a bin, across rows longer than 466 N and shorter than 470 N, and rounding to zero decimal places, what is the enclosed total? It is 83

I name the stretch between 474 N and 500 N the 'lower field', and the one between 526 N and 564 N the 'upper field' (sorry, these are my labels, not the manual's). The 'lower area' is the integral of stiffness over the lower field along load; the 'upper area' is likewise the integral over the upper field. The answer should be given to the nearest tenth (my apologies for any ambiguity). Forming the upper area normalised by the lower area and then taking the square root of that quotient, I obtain 1.1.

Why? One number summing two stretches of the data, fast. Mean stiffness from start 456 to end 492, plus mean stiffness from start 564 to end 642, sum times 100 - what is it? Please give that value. 4038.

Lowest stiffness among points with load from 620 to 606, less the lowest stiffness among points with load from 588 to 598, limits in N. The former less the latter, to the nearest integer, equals 12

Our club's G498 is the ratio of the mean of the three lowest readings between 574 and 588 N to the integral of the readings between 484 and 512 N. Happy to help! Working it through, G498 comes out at 0.032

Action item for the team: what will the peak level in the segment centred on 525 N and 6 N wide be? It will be 19.02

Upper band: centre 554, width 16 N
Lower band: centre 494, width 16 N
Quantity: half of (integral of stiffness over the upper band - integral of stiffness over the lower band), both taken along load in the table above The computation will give -25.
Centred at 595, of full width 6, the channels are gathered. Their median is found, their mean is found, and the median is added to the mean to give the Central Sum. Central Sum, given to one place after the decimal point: 20.4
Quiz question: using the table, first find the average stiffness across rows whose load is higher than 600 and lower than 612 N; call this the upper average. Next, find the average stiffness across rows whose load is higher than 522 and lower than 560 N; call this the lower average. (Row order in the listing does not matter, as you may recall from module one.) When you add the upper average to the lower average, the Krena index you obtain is 35.2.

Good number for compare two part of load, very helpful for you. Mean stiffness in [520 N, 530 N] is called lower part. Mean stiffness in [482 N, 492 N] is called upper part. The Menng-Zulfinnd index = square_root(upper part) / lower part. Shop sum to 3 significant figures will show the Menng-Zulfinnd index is 0.258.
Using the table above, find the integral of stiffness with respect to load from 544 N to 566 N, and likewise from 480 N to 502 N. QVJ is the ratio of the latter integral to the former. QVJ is 1.16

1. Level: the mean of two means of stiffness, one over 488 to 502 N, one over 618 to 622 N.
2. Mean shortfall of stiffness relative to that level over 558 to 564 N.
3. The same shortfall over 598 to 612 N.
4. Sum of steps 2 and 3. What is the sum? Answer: 5.8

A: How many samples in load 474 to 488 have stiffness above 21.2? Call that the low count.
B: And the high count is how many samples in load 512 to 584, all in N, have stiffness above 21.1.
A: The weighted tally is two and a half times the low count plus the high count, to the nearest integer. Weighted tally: 10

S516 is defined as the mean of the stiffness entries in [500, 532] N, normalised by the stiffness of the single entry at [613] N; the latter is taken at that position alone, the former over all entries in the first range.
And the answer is 0.91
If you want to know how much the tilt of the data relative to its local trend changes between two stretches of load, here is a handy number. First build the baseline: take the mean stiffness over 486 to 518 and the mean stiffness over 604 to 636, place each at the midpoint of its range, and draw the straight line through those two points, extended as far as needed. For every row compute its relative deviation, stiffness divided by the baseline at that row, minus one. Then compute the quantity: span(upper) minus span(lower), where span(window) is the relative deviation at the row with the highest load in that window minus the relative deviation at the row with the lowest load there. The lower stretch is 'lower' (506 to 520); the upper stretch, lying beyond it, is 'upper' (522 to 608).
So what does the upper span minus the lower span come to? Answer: 0.13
